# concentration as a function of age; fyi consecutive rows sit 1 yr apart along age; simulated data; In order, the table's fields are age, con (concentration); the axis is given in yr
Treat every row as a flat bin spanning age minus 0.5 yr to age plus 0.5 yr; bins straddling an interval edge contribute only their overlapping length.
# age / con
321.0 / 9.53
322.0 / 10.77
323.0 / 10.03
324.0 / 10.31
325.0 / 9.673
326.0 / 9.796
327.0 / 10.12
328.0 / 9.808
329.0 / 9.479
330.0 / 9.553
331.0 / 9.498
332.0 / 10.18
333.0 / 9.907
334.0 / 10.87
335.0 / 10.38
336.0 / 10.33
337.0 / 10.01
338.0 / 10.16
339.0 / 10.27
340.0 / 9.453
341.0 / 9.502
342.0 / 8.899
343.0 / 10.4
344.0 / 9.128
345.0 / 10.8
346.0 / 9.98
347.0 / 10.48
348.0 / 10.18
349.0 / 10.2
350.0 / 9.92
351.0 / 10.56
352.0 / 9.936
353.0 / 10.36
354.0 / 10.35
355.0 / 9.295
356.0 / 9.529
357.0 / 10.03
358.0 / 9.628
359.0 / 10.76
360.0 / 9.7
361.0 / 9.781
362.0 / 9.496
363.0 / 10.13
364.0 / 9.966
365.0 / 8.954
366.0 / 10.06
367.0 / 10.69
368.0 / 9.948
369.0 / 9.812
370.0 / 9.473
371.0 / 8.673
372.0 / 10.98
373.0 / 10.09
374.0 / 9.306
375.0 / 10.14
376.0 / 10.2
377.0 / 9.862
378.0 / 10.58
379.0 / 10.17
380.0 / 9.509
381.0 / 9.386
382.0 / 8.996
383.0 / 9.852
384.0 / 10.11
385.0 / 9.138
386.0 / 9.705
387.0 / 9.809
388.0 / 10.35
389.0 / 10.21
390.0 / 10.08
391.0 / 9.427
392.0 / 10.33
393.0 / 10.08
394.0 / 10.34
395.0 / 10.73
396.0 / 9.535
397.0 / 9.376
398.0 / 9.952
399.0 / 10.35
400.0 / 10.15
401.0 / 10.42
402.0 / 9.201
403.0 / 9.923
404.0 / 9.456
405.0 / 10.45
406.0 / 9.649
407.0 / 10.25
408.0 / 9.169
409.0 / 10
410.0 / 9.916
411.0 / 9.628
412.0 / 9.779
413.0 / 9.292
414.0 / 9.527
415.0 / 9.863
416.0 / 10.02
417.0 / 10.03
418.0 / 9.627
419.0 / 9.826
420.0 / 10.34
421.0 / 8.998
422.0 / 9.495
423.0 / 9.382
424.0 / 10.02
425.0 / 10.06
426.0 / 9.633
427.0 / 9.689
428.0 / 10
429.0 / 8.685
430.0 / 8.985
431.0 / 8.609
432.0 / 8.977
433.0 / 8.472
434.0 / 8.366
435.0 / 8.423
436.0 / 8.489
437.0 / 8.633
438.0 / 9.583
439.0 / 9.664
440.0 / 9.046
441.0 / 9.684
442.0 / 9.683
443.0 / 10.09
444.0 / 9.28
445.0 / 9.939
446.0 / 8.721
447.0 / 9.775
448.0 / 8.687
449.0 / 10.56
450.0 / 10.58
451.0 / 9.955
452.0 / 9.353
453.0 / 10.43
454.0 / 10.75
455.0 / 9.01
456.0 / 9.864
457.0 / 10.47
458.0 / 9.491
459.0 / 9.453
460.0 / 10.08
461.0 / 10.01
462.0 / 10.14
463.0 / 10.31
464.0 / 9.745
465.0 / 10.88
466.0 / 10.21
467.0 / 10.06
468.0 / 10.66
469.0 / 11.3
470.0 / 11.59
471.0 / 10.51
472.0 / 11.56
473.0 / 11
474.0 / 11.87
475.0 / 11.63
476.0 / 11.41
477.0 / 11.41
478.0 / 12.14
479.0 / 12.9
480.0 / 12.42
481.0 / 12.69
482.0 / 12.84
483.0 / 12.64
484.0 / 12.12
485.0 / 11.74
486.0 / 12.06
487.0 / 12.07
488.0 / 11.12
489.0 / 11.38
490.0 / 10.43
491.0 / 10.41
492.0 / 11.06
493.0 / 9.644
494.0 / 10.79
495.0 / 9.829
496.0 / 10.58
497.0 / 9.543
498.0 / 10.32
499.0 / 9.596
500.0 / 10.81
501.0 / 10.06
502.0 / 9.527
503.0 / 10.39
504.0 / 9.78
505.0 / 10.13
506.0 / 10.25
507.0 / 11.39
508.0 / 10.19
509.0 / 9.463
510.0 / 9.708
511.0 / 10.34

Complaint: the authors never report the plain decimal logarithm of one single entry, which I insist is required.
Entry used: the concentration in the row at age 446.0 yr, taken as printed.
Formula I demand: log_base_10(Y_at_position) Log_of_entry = 0.94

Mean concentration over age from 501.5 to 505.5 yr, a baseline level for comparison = 10.0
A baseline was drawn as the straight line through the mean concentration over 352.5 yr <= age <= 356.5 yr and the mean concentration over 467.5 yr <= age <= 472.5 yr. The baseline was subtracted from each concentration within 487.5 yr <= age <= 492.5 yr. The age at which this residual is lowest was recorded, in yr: 491.0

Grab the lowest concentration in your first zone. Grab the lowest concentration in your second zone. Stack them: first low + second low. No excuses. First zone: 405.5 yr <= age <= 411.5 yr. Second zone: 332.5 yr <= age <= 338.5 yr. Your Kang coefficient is 19.1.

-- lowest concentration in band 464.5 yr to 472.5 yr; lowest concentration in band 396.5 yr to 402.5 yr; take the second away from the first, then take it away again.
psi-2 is -8.3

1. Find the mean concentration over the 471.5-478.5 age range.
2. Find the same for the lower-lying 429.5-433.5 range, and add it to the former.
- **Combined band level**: 20.3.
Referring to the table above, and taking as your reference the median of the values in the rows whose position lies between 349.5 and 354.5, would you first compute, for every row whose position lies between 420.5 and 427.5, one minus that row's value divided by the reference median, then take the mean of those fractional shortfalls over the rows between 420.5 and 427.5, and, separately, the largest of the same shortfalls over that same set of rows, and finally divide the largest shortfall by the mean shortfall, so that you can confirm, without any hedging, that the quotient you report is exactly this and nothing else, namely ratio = 1.8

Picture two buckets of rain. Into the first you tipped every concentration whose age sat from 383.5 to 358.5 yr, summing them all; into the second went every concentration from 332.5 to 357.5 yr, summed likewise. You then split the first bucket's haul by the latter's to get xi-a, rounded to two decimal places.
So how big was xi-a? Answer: 0.98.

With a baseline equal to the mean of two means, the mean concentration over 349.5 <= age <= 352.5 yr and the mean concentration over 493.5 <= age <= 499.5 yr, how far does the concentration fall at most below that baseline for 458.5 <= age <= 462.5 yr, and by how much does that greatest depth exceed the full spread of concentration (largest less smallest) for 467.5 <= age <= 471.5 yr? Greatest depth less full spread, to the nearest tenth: -0.4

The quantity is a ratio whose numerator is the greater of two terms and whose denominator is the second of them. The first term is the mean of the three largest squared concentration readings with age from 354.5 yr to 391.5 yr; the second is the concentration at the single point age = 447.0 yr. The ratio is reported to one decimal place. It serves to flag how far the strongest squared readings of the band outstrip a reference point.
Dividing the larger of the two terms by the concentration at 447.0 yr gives 12.0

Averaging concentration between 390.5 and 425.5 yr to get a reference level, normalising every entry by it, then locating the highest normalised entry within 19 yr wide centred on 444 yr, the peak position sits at 450.0 yr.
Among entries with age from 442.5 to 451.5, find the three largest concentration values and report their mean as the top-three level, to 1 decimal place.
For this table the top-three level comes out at 10.4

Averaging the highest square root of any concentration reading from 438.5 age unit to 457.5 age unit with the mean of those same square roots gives 3.20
